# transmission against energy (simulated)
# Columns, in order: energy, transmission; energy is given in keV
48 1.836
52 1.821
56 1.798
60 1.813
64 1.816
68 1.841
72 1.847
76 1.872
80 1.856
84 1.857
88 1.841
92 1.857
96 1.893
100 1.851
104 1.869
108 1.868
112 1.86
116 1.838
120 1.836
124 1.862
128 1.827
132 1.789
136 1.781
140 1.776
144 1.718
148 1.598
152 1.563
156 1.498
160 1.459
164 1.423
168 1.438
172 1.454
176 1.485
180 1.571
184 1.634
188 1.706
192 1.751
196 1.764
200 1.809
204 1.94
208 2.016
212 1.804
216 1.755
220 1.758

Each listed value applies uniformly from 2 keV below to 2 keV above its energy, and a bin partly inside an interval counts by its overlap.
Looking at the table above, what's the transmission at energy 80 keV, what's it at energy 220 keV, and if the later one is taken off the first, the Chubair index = 0.10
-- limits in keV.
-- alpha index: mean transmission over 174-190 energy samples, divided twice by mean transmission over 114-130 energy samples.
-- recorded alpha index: 0.47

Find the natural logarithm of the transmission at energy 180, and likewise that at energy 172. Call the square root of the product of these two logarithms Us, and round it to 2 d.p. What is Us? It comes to 0.41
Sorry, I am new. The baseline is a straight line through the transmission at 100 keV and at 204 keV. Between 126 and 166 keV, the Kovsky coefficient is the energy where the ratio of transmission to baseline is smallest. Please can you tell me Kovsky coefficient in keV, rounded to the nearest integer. 164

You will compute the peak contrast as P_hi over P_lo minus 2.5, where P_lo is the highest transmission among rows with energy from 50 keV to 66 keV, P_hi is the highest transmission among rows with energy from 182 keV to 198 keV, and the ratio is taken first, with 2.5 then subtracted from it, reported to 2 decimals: -1.53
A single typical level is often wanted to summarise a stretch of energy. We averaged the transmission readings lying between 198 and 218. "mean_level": 1.86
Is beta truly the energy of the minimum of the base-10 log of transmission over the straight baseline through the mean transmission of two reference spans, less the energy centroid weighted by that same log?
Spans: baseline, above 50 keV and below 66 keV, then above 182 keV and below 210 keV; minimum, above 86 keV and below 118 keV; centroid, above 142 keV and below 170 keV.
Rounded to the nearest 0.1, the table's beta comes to -42.8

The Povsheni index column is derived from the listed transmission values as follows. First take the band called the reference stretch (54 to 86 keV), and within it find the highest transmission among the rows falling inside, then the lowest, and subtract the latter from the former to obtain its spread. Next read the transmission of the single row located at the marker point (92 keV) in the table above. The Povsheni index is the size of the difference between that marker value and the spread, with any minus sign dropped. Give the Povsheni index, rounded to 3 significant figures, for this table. 1.78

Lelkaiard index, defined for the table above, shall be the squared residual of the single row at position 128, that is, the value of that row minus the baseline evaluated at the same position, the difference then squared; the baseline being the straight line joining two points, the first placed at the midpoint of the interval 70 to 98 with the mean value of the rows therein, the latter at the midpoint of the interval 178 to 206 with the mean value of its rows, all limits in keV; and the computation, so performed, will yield 0.000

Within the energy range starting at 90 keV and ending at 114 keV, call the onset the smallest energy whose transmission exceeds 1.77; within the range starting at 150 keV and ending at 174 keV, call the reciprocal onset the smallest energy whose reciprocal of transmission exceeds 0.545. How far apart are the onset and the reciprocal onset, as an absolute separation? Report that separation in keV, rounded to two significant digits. 60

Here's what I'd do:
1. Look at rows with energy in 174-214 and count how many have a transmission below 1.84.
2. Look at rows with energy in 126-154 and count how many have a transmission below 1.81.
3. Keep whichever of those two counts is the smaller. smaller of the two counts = 6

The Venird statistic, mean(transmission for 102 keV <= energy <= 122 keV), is 1.85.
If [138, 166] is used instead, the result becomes 1.58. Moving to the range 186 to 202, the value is 1.76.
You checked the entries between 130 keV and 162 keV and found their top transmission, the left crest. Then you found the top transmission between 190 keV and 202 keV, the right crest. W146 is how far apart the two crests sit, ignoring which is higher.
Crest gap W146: 0.02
